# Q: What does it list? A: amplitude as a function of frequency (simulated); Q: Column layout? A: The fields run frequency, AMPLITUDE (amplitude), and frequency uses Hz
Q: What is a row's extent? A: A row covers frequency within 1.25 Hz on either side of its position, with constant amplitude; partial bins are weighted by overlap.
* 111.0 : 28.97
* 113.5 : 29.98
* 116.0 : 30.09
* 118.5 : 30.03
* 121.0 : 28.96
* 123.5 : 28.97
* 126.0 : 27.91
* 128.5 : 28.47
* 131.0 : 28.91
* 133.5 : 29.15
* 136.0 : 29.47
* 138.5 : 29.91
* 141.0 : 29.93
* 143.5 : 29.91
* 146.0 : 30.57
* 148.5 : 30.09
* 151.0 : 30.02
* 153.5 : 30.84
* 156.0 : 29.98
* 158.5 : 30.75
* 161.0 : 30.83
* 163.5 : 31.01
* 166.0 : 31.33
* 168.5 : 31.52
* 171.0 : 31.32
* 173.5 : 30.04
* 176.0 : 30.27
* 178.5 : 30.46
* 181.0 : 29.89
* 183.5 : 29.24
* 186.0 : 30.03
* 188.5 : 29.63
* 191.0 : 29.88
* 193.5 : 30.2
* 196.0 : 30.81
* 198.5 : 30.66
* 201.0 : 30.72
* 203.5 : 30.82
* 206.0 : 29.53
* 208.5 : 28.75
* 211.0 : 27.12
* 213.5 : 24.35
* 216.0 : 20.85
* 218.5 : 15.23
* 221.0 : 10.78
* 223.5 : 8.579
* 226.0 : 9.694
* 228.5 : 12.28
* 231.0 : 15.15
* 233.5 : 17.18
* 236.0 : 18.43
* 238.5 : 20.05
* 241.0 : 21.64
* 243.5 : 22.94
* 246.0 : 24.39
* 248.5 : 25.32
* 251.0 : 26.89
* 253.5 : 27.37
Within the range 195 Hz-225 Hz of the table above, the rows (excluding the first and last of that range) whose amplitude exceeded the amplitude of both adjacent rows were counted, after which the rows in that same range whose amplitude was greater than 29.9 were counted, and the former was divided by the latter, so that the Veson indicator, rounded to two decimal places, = 0.25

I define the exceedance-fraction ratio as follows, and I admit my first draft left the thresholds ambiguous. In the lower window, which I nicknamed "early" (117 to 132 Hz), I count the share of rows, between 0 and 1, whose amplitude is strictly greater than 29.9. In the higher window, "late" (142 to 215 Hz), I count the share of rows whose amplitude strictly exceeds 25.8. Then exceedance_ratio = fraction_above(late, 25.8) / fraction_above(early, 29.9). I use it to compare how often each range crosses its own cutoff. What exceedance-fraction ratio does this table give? 5.8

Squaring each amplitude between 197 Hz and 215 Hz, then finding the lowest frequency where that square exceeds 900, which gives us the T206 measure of 198.5 Hz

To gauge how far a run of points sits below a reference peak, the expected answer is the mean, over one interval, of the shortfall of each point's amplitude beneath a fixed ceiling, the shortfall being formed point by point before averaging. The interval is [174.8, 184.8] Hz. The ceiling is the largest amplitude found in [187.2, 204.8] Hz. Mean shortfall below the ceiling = 0.9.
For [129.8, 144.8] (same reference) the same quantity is 1.3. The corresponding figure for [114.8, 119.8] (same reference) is 0.8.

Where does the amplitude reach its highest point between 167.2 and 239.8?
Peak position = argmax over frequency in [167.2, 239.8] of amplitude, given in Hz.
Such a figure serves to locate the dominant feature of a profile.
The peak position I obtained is 168.5 Hz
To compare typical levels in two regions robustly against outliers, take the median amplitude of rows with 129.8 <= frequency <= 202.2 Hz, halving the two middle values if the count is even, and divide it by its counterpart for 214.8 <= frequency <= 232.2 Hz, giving 2.5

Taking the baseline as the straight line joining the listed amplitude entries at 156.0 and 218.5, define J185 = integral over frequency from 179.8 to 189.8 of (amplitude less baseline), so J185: 65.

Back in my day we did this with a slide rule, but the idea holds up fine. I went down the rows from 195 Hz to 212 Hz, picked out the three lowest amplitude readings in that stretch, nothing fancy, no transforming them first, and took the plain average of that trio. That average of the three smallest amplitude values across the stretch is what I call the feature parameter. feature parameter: 28.5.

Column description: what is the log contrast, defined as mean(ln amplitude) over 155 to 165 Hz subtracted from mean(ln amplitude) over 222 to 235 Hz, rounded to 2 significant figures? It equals -0.92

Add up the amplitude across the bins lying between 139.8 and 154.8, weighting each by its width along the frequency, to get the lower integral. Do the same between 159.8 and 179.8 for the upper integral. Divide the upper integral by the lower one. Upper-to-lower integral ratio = 1.4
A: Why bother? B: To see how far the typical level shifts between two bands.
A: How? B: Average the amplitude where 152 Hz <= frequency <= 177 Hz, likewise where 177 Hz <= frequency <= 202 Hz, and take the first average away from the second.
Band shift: -0.6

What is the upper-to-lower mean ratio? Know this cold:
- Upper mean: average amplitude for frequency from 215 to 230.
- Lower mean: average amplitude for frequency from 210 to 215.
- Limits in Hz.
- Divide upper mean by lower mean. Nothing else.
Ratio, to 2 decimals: 0.50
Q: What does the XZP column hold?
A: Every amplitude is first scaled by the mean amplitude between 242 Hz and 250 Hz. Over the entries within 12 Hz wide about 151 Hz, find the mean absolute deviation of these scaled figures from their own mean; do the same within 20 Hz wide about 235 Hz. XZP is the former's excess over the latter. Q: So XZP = -0.135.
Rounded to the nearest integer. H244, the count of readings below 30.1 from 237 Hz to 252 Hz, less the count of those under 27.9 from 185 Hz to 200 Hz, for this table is 6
